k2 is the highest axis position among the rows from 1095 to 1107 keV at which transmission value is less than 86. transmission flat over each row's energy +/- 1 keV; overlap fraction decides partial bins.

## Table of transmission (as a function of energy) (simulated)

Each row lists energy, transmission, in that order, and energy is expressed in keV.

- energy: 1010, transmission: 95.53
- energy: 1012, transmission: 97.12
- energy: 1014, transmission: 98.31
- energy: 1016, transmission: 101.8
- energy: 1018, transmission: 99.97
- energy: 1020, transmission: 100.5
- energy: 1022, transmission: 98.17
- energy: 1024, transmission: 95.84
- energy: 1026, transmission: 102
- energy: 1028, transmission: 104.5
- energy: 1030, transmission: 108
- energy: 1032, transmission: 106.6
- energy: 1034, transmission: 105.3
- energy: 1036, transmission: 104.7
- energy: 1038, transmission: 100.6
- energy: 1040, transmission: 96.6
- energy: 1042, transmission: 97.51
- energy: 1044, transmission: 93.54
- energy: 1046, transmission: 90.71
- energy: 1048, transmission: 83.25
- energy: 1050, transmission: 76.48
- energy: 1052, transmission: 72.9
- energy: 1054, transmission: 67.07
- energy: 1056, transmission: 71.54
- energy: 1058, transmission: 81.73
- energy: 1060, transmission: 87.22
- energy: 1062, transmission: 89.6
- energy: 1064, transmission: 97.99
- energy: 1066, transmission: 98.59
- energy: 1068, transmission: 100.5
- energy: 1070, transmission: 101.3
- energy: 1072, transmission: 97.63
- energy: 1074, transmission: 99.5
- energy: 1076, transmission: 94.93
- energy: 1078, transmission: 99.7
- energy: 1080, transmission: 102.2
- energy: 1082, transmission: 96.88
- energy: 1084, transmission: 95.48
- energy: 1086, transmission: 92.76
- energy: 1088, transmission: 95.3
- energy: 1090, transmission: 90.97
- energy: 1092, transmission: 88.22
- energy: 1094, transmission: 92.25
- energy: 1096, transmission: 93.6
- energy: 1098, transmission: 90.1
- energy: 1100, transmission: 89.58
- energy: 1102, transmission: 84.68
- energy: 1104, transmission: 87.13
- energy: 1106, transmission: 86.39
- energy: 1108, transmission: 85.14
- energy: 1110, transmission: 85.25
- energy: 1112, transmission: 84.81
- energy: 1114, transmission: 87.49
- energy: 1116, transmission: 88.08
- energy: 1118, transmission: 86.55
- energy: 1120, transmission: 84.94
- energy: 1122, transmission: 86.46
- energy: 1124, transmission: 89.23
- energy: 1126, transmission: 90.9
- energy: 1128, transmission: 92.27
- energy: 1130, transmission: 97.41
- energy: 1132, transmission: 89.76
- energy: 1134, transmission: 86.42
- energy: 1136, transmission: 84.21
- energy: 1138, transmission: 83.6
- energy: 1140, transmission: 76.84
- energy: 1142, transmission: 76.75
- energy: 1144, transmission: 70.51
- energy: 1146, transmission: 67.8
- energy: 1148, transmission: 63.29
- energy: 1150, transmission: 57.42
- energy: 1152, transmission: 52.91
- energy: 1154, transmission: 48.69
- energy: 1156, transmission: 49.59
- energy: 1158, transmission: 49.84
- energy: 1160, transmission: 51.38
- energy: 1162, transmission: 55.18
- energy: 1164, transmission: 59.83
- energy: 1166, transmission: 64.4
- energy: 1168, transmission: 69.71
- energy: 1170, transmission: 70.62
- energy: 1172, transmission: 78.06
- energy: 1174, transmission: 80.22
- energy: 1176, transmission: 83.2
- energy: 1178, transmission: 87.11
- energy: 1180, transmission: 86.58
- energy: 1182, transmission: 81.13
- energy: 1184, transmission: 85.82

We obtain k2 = 1102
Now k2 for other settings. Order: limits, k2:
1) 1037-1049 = 1048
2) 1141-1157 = 1156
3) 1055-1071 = 1058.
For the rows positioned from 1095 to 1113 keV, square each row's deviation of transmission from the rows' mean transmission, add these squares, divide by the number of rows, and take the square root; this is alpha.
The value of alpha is 2.9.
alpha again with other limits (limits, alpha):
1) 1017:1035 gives 3.8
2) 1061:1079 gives 3.4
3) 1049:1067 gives 10.8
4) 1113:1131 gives 3.6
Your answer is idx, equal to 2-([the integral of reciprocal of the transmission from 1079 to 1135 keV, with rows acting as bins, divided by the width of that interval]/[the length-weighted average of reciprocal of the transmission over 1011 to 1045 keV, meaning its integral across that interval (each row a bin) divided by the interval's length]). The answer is 0.88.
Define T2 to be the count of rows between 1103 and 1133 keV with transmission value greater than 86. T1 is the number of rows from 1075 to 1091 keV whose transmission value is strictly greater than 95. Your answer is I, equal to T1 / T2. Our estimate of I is 0.5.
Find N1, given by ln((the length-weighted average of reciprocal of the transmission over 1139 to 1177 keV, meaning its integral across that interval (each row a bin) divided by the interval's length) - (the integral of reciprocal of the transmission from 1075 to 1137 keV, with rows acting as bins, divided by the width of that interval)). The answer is -5.3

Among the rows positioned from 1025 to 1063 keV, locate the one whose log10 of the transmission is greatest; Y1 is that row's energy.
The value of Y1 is 1030 keV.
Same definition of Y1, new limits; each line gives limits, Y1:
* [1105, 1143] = 1130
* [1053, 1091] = 1080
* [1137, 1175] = 1138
